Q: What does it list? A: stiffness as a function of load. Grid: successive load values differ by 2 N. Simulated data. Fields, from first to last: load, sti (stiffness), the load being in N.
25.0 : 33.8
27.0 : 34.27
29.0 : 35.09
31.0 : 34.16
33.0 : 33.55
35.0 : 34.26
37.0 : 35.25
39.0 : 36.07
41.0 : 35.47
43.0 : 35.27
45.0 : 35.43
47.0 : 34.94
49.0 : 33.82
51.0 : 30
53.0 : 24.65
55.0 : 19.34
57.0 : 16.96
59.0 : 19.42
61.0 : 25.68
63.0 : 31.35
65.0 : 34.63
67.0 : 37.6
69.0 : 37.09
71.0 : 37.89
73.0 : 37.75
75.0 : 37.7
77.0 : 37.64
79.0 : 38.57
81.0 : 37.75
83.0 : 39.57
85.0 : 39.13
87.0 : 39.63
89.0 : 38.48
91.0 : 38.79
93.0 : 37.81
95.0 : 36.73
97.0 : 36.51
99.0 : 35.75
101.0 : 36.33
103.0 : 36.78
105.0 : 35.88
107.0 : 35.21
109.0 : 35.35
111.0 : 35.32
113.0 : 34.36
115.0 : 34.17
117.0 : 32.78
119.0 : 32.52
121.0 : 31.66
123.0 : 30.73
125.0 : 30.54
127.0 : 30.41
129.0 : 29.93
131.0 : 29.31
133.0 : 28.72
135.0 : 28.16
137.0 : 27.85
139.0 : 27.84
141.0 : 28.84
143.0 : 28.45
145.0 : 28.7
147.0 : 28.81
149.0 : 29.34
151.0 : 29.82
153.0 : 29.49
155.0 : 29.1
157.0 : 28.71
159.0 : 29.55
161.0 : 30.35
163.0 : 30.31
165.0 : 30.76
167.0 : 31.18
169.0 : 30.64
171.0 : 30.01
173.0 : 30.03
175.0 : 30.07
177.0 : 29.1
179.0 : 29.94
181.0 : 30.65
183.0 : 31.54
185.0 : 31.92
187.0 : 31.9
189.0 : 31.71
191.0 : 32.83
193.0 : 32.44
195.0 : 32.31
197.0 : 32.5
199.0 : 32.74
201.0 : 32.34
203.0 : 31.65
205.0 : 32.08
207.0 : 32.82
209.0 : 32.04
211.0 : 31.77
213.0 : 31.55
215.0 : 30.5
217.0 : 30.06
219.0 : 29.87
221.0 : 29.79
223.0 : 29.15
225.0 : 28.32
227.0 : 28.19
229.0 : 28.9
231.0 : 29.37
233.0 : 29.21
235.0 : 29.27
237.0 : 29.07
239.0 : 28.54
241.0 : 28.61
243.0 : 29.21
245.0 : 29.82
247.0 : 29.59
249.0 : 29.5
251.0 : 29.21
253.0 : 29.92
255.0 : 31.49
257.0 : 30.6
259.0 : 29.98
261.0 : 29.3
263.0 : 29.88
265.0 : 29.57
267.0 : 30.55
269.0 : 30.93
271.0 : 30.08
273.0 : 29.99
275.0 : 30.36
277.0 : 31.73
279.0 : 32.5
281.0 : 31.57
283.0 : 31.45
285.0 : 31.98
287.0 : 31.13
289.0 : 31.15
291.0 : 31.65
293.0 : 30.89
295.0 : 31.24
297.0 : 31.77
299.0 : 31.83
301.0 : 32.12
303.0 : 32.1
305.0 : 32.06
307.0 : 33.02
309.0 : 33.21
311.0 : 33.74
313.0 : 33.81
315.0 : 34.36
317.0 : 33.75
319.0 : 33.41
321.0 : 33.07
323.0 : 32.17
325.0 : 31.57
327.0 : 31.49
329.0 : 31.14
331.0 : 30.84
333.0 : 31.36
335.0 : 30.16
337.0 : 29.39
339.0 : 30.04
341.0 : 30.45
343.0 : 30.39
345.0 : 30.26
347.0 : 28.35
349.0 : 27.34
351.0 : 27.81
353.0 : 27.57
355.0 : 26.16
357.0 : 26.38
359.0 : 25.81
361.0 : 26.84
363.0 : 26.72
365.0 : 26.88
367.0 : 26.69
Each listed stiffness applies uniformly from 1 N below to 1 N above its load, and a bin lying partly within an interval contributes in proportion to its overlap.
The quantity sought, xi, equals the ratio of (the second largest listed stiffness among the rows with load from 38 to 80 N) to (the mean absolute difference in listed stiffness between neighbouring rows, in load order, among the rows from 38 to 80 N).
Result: 18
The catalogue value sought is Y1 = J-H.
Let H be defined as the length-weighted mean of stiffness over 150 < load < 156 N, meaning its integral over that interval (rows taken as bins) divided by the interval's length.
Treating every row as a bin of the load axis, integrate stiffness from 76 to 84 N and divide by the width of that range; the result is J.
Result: 9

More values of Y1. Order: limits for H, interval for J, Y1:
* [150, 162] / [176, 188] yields 1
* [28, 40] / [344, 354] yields -6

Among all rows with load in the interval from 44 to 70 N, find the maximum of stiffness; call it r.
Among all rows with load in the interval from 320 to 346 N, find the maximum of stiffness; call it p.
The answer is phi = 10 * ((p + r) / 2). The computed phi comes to 353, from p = 33.07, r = 37.6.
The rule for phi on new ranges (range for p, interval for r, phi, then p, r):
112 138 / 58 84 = 370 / 34.36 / 39.57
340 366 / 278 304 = 315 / 30.45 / 32.5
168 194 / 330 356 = 321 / 32.83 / 31.36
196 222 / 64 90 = 362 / 32.82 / 39.63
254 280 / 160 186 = 322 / 32.5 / 31.92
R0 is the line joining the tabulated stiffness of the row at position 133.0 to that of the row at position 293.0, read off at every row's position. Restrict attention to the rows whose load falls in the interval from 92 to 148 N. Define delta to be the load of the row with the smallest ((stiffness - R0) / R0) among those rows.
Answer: 139.0 N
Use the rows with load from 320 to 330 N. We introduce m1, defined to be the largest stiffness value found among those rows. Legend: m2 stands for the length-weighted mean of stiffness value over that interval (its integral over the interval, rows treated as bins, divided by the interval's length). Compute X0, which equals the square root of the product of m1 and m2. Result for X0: 32.5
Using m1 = 33.07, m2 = 31.9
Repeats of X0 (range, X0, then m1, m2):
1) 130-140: 28.8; 29.31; 28.4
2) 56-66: 29.8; 34.63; 25.6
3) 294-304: 32.0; 32.12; 31.8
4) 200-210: 32.5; 32.82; 32.2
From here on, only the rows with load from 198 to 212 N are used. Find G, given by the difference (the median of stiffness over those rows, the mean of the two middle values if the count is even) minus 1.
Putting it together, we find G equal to 31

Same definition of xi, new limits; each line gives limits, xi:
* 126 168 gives 68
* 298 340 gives 73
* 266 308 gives 66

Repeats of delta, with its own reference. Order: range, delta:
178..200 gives 179.0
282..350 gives 349.0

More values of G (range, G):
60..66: 30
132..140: 27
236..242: 28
